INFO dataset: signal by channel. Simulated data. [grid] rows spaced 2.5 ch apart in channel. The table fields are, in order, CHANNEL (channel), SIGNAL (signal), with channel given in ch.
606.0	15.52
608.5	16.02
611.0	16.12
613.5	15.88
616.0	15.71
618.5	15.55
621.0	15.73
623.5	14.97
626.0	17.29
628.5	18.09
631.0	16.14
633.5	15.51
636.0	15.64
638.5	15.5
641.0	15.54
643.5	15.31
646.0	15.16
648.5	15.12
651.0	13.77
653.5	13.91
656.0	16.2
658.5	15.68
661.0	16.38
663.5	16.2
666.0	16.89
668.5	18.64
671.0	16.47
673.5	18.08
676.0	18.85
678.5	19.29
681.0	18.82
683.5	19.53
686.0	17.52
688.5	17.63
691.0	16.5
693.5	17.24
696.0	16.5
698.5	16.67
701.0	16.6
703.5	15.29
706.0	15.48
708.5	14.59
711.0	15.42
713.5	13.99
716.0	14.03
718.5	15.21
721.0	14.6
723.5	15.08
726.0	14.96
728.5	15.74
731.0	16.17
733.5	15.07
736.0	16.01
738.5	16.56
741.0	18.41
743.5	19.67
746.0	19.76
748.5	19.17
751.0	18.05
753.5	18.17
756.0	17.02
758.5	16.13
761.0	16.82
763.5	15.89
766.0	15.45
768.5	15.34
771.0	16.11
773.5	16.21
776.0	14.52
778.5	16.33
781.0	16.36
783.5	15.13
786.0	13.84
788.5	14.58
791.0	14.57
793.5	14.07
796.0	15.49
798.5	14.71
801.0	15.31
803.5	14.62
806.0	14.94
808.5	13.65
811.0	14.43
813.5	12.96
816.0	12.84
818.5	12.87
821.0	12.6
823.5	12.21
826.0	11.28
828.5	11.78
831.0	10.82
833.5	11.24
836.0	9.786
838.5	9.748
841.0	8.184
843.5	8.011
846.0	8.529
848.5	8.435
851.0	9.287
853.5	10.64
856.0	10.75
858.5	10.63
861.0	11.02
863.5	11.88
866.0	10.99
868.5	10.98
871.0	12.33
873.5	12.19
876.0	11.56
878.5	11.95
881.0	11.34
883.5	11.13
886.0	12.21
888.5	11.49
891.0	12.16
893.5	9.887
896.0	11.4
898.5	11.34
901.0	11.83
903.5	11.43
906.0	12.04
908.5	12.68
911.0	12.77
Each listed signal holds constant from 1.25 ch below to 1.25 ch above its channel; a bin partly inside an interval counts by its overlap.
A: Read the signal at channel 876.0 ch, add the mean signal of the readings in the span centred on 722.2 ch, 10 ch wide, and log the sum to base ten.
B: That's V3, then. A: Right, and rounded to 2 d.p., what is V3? 1.42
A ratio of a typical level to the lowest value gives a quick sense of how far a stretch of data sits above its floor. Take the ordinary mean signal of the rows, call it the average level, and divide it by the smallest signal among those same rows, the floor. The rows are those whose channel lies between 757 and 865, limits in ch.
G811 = 1.63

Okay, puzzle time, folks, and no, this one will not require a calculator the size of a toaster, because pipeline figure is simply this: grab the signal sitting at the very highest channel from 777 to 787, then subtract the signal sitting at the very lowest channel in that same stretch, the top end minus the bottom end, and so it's -2.5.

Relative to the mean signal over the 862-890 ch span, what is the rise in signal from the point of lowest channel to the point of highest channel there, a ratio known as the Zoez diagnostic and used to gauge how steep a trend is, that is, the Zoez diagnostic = -0.03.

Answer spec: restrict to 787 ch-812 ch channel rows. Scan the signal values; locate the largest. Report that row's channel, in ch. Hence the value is 796.0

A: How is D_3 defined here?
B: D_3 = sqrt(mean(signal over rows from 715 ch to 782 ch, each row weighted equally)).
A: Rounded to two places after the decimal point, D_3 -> 4.05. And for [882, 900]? 3.37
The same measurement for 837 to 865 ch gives 3.12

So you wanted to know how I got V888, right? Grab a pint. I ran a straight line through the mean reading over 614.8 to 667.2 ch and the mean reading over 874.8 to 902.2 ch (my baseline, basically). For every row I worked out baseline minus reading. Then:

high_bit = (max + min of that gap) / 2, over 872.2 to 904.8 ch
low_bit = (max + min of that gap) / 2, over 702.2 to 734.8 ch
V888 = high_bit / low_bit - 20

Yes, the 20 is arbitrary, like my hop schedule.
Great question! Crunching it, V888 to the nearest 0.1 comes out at -20.5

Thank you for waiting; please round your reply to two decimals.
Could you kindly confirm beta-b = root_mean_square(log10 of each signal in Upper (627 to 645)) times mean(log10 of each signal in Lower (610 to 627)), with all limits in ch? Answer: 1.44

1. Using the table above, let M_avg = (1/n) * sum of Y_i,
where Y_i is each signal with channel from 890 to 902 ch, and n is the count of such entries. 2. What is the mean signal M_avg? 11.3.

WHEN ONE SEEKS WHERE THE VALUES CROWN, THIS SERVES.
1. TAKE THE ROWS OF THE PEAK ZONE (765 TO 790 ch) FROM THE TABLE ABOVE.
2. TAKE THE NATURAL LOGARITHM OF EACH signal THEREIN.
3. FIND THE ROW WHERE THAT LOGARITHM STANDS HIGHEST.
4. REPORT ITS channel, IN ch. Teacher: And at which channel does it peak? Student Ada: 781.0 ch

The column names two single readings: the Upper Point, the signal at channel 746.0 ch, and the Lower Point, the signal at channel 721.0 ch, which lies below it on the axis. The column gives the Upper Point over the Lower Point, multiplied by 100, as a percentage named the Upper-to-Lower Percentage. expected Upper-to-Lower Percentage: 135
